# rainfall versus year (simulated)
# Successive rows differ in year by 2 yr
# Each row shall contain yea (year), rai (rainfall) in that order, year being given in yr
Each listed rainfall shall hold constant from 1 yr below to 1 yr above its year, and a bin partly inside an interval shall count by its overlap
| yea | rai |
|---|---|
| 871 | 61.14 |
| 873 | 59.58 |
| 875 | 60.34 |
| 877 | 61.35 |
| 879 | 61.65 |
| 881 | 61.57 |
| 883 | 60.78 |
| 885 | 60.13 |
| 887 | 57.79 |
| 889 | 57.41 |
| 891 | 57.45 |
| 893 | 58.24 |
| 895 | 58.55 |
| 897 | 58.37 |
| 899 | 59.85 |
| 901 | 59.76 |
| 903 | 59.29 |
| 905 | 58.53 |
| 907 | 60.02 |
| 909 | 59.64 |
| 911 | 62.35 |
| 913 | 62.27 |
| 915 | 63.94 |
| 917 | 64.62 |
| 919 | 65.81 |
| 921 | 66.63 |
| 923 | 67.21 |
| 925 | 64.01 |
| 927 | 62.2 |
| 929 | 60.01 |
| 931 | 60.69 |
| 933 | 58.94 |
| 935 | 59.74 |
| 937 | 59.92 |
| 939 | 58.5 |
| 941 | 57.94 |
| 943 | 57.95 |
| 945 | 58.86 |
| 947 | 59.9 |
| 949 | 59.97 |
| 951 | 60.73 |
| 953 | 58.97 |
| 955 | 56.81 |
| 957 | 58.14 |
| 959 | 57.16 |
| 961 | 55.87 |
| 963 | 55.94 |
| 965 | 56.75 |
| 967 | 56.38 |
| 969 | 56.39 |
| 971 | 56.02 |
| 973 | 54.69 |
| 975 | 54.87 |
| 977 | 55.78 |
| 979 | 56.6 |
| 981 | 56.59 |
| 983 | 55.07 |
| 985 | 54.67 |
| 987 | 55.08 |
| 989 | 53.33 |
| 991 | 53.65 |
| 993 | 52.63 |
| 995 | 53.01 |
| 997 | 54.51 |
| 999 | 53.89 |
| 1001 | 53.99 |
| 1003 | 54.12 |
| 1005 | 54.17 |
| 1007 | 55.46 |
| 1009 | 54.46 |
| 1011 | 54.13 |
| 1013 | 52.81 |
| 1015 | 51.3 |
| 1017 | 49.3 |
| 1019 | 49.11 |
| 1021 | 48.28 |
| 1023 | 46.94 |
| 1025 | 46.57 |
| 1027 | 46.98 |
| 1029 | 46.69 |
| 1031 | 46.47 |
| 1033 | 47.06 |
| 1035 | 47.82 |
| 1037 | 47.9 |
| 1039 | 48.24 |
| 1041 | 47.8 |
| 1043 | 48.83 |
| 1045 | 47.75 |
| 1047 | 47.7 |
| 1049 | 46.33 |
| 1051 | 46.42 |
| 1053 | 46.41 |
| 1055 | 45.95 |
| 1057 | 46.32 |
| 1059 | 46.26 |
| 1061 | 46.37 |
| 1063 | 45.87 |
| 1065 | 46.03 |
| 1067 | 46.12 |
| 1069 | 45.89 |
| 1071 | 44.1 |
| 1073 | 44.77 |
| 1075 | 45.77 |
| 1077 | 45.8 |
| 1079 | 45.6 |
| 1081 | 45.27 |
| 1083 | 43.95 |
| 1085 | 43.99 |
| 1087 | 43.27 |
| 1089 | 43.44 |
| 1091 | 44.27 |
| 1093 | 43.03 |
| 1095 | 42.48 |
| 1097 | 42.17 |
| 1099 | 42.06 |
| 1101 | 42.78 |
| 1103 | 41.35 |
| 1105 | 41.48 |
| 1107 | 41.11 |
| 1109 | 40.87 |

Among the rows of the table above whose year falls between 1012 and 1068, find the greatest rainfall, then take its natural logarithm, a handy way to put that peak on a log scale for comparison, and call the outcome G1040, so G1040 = 3.97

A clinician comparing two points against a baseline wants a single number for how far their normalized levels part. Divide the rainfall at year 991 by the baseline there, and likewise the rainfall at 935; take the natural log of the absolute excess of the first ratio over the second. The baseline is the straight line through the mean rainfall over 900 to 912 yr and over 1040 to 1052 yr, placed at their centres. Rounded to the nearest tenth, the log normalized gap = -4.1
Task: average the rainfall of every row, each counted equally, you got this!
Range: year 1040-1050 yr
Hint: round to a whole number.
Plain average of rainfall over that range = 48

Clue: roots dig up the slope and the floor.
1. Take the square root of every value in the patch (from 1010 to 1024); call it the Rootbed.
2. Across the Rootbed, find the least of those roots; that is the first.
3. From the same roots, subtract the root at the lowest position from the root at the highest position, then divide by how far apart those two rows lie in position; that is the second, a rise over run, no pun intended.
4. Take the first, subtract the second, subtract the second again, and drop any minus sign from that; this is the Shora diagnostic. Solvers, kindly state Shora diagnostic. 6.9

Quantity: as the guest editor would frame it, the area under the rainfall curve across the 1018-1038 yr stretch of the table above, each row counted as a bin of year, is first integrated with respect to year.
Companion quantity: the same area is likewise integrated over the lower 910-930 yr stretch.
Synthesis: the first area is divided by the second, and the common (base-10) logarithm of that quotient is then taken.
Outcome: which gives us -0.13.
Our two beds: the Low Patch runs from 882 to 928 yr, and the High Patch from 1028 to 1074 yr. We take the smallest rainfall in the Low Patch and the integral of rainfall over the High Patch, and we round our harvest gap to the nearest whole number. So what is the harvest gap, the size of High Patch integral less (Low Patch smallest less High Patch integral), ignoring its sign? 4235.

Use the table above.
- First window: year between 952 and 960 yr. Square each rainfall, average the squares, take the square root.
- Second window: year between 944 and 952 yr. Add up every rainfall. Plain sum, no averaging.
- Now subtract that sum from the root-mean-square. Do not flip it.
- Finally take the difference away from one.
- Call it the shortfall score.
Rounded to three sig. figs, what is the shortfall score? 183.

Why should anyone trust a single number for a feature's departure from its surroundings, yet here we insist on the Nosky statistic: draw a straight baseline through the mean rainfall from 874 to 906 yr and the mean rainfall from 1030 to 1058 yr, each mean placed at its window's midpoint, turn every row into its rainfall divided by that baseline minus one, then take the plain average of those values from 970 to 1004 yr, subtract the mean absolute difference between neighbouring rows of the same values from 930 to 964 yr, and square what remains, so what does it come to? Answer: 0.0014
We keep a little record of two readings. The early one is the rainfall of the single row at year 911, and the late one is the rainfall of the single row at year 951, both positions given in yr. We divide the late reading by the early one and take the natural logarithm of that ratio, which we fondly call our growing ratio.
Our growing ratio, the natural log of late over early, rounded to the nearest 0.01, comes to -0.03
